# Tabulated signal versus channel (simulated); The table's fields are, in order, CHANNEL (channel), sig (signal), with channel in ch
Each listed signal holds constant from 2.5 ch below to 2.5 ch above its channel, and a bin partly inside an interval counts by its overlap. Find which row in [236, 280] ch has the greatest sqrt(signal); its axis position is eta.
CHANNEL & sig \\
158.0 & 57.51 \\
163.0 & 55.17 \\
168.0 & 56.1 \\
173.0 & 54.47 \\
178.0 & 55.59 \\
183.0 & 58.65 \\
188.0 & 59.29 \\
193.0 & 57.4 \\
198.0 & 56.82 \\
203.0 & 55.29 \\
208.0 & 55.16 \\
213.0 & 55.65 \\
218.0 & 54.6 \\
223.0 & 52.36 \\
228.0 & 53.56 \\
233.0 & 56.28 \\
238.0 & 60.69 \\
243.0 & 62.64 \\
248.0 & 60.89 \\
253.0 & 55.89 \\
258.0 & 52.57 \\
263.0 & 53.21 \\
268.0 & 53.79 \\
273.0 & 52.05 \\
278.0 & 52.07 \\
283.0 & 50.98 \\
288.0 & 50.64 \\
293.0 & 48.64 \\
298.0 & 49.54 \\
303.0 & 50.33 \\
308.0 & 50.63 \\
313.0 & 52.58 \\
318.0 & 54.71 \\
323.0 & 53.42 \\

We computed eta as 243.0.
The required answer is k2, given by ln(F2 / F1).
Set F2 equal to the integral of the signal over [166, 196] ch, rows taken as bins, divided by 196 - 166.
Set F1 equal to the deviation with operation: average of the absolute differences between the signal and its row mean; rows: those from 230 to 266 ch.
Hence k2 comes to 2.8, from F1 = 3.4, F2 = 56.9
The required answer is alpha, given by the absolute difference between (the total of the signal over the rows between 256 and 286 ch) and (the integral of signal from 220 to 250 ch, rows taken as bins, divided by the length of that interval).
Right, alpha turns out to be 257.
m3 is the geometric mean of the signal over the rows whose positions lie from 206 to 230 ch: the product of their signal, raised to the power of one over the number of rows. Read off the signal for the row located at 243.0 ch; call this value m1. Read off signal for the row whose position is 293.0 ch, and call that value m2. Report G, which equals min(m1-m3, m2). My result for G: 8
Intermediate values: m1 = 62.64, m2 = 48.64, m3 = 54.3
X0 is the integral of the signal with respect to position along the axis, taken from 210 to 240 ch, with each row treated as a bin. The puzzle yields 1663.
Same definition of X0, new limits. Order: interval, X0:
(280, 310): 1505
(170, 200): 1711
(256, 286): 1572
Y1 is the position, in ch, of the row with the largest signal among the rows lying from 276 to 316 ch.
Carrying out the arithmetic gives 313.0 ch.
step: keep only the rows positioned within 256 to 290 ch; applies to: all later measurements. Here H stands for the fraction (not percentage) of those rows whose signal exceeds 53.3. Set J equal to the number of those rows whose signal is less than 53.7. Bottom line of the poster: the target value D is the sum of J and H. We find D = 6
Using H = 0.14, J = 6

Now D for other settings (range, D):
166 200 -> 1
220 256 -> 3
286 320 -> 6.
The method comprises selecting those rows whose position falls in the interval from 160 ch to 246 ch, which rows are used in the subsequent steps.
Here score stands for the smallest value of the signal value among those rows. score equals 52.36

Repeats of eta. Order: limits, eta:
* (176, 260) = 243.0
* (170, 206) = 188.0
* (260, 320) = 318.0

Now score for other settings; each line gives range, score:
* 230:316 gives 48.64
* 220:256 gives 52.36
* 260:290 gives 50.64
